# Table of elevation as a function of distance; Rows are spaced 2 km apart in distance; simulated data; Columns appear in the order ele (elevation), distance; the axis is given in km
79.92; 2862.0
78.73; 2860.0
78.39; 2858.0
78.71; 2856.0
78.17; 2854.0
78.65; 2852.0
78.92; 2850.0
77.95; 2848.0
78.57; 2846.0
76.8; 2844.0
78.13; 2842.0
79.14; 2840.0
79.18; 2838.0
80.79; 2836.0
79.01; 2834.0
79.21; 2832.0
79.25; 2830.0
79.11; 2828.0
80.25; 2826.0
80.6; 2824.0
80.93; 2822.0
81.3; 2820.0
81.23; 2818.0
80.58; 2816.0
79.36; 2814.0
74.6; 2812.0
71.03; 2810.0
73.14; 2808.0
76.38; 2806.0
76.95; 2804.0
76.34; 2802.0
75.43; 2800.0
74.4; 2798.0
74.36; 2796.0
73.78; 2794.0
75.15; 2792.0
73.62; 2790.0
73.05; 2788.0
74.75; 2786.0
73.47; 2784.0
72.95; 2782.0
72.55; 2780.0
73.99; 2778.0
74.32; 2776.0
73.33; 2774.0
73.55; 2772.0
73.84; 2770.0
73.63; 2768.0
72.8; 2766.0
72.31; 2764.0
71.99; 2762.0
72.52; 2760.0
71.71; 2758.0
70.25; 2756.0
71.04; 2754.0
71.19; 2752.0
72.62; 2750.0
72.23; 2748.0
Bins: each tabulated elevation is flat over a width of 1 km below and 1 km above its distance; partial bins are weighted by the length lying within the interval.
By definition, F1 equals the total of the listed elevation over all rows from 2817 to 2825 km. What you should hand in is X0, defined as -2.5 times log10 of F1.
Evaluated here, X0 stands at -6.3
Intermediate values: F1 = 324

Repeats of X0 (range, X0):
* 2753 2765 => -6.6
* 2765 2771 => -5.9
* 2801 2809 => -6.2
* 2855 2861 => -5.9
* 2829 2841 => -6.7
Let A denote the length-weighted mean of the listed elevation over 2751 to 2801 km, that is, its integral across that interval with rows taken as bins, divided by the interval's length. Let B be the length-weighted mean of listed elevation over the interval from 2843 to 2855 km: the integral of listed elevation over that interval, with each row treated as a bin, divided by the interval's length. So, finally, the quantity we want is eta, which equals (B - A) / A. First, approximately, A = 73.2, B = 78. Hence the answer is 0.07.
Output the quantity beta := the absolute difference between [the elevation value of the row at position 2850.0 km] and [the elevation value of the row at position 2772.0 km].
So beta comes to 5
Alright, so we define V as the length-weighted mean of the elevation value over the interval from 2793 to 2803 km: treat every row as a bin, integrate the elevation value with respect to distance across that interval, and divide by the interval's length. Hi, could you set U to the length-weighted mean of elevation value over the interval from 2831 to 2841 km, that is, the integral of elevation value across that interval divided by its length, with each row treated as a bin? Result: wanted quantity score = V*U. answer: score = 5949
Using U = 79.5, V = 74.9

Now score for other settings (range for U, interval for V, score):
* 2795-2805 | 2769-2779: 5572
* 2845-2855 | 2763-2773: 5745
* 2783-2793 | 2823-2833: 5897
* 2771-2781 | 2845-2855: 5770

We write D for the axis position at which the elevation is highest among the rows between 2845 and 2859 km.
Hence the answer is 2850.0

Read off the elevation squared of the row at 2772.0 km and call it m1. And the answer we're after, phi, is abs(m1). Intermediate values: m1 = 5410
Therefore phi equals 5410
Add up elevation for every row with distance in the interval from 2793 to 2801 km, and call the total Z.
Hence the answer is 298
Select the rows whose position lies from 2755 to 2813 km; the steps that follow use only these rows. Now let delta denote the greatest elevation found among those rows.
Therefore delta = 76.95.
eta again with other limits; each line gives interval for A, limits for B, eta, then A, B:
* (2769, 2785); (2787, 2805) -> 0.02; 73.5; 75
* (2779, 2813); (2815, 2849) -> 0.07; 74.2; 80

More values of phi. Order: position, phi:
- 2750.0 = 5274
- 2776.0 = 5523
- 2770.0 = 5452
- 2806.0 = 5834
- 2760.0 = 5259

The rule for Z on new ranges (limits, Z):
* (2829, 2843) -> 555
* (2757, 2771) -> 509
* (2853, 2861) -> 314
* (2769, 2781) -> 442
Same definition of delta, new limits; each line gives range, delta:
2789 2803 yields 76.34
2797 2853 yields 81.3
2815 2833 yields 81.3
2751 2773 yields 73.84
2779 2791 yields 74.75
